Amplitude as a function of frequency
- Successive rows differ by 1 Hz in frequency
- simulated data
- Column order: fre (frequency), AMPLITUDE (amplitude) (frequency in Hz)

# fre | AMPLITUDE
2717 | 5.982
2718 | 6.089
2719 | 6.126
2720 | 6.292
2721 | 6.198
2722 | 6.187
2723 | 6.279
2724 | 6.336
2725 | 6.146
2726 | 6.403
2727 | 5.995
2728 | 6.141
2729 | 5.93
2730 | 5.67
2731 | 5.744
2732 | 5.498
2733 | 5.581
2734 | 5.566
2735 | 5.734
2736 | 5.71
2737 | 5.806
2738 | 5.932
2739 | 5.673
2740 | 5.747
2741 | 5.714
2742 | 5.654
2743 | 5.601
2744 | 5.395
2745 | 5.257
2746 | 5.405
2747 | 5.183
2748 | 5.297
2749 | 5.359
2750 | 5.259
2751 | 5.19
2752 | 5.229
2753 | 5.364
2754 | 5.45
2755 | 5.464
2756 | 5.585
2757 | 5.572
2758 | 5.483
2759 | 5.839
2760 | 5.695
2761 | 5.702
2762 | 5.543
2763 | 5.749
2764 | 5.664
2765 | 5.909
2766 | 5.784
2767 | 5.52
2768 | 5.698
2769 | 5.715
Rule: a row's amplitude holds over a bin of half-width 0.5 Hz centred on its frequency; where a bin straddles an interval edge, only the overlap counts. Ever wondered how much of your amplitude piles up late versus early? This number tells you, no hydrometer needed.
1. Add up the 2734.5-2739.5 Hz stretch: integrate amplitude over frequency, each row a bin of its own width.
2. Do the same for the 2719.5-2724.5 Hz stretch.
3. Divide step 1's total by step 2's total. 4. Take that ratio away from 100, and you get 99.1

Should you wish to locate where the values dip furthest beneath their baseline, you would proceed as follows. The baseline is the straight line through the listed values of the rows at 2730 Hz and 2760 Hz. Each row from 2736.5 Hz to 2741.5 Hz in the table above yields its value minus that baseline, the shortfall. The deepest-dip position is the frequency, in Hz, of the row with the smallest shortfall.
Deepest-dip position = 2739 Hz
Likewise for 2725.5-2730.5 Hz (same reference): 2730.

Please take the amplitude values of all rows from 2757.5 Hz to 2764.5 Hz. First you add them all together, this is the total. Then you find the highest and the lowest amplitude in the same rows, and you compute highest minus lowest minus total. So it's -39.3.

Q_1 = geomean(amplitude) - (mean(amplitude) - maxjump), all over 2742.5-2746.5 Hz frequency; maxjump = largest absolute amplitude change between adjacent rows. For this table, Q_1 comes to 0.205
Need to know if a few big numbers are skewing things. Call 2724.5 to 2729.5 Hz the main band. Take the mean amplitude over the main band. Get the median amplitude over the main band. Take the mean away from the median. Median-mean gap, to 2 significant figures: 0.018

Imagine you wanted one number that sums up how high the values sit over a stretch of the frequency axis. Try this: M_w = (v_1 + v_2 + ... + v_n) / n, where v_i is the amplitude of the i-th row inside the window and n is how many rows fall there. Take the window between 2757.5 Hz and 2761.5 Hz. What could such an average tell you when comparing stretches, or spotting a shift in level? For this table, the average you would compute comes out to 5.7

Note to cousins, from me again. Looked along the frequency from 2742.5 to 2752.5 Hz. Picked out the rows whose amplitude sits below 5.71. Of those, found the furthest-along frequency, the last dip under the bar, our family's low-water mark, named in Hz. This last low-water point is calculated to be 2752 Hz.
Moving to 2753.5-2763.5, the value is 2762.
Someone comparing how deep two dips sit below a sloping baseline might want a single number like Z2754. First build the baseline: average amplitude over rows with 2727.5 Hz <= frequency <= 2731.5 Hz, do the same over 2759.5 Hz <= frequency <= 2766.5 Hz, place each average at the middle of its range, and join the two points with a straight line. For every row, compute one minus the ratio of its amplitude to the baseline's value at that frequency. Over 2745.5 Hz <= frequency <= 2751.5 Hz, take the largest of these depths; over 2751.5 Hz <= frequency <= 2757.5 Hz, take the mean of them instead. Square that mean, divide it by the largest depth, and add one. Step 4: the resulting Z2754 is 1.03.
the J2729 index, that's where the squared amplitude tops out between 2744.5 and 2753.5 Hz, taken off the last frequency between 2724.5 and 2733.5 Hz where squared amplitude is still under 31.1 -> -14 Hz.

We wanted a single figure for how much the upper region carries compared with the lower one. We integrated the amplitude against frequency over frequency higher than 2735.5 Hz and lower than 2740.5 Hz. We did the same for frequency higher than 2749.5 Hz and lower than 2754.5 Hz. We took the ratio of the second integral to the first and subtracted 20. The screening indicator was -19.1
